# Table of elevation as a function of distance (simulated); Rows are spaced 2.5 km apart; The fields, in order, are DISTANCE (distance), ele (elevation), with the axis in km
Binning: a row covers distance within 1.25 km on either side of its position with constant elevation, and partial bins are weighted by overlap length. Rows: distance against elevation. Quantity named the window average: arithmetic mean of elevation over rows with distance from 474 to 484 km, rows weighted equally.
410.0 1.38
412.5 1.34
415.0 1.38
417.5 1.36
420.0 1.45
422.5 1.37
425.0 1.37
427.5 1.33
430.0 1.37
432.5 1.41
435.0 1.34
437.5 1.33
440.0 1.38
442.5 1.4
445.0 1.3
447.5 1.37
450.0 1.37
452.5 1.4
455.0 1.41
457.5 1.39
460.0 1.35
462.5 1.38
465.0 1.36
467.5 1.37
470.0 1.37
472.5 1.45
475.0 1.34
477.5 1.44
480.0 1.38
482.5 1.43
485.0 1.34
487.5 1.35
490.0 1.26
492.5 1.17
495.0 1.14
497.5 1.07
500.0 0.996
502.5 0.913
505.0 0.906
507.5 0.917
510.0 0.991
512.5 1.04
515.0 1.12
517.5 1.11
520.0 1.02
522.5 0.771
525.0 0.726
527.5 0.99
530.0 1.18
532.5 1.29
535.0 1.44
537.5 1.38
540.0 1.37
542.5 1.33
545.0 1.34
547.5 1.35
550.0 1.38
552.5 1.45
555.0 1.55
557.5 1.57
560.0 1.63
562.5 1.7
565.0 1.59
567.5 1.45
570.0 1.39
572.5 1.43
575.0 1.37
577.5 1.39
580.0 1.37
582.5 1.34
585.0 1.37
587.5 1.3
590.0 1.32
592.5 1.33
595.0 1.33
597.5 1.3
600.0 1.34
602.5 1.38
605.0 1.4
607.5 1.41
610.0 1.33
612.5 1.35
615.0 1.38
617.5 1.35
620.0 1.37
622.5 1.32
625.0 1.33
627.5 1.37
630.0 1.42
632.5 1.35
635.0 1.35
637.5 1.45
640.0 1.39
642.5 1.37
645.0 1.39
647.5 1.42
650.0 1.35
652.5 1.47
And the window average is 1.40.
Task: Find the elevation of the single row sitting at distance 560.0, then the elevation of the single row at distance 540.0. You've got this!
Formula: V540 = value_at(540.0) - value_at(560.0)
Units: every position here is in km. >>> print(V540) -0.26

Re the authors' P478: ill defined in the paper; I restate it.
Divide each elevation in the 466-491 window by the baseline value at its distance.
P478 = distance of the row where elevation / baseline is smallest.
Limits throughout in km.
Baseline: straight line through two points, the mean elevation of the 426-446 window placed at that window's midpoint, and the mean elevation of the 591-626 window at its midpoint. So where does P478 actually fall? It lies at 490.0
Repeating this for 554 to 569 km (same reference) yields 567.5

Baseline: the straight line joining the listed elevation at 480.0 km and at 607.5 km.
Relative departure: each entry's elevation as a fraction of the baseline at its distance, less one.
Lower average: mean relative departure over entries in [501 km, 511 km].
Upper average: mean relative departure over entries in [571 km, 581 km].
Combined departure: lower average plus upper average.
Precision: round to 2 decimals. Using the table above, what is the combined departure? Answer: -0.34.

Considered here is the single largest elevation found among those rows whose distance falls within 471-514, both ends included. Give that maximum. 1.45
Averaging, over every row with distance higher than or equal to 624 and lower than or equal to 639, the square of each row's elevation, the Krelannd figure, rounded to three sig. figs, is 1.90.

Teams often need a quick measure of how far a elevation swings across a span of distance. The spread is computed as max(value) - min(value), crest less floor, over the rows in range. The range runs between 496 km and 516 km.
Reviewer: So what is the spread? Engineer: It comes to 0.21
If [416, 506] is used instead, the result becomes 0.54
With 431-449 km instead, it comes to 0.11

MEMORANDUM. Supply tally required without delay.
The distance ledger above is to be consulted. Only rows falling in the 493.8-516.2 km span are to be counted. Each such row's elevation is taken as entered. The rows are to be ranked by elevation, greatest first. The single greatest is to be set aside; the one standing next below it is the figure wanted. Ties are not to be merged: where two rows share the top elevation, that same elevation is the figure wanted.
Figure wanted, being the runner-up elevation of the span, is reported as 1.12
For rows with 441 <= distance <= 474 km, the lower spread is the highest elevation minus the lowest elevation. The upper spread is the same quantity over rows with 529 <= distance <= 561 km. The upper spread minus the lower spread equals 0.3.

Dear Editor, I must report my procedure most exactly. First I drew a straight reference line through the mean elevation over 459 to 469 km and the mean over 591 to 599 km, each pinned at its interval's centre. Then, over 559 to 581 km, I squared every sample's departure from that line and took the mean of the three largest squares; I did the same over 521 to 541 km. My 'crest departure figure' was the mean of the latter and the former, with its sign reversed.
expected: -0.188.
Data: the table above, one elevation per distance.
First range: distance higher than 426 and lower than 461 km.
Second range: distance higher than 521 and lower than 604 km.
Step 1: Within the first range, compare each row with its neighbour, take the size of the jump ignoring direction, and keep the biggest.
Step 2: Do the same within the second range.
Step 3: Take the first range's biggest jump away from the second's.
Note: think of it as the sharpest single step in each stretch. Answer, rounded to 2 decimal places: 0.16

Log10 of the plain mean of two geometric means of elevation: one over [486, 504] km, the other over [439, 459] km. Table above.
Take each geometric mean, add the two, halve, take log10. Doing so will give 0.096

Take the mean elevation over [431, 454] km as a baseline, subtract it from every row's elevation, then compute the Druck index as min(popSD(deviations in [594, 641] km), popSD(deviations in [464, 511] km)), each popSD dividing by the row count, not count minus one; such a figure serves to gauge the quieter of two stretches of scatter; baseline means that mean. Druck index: 0.037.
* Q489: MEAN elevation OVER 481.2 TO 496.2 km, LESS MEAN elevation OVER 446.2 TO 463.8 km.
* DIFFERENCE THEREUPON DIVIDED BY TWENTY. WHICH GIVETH -0.005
